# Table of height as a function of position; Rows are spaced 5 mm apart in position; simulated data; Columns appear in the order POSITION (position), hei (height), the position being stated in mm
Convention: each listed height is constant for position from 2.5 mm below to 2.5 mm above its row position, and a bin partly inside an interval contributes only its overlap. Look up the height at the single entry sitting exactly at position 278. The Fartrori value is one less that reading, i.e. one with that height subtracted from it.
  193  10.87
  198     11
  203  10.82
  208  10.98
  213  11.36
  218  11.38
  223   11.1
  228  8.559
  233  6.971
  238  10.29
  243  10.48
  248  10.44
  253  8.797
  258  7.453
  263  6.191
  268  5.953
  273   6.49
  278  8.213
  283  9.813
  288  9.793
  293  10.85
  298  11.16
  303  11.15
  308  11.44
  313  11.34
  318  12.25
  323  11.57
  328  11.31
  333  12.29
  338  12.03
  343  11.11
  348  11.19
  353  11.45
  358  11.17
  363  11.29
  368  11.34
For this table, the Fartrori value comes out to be -7.2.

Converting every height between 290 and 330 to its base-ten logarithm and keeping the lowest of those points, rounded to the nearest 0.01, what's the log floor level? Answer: 1.04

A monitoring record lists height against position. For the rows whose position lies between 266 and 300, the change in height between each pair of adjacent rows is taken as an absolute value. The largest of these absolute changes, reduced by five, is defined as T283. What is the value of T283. -3.3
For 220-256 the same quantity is -1.7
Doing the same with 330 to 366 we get -4.1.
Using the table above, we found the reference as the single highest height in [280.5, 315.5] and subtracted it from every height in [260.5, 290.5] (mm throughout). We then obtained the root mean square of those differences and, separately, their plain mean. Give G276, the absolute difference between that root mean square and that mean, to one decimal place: 7.7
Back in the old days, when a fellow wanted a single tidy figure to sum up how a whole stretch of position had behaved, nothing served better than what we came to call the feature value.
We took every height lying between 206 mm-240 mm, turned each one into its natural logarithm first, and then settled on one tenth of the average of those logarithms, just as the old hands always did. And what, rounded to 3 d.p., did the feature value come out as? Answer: 0.230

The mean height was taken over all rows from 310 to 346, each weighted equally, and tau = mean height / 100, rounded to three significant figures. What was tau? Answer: 0.117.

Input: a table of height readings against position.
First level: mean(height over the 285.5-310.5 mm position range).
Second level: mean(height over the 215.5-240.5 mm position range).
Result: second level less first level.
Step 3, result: -1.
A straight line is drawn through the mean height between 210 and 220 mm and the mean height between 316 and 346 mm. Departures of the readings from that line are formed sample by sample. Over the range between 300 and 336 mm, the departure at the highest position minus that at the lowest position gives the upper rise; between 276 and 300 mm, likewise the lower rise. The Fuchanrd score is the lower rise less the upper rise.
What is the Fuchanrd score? 1.8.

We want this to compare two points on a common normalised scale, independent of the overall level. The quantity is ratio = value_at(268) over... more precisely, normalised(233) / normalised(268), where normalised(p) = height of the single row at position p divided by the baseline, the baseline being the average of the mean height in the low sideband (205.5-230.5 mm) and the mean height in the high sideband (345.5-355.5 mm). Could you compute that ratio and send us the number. 1.17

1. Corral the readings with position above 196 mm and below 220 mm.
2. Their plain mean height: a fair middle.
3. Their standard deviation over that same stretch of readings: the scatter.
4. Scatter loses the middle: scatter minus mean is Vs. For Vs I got -10.9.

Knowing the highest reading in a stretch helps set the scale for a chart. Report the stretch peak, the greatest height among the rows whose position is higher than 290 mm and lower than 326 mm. 12.25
